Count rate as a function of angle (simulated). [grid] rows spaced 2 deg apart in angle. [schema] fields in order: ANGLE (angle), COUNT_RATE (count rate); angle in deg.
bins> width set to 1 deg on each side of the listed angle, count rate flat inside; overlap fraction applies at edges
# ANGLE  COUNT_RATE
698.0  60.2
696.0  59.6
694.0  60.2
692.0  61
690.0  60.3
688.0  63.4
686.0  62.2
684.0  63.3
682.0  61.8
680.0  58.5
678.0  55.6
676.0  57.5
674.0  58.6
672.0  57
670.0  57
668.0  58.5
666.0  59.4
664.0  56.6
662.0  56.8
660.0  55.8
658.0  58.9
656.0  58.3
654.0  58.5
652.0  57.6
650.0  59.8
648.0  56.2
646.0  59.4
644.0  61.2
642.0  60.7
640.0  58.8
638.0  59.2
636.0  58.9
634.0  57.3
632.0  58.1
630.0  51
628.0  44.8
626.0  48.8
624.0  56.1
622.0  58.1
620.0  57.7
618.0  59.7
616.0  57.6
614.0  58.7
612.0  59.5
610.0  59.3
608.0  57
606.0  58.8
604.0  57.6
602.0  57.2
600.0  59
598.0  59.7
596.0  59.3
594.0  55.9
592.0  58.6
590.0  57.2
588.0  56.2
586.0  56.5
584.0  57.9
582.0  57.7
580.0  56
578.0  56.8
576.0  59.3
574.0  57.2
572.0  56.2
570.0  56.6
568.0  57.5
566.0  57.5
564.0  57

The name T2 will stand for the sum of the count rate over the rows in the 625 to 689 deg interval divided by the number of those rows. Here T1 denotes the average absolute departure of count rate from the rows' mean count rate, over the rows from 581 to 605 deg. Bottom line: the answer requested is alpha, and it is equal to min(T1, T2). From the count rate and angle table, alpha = 0.97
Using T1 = 1.0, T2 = 57.8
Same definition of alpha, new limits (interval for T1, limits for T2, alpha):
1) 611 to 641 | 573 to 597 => 3.26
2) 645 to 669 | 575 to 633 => 1.15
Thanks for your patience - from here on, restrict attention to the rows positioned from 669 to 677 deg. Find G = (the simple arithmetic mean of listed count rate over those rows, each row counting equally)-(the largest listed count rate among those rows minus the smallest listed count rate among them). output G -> 55.9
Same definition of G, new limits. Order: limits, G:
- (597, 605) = 55.9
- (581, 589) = 55.4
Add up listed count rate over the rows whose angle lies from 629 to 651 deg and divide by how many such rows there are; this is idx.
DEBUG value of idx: 58.2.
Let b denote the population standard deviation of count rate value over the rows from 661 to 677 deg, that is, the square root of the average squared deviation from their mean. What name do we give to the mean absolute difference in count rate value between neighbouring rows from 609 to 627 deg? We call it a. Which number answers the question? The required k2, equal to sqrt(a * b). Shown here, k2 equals 1.381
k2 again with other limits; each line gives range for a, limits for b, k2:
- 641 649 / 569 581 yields 1.416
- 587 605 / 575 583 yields 1.345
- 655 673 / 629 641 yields 1.897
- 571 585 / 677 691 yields 1.908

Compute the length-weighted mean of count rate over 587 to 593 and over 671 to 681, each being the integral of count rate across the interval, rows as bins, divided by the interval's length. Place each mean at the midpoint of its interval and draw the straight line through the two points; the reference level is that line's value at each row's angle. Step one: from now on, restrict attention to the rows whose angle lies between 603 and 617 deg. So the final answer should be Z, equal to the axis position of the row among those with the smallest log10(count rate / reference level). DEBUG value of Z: 608.0 deg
